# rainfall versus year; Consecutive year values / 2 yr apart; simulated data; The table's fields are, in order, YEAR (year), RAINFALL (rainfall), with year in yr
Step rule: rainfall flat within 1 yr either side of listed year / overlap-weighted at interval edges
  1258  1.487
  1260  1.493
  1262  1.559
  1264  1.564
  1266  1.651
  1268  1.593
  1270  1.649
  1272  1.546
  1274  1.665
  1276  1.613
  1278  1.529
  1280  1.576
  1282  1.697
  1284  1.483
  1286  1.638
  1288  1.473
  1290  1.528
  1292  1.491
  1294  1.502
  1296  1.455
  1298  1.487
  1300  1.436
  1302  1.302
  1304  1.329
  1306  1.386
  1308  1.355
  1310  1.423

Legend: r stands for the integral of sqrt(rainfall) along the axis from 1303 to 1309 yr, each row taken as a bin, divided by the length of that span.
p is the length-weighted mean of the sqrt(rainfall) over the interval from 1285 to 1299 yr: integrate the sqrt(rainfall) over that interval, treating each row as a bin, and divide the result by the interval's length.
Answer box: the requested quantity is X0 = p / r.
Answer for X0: 1.06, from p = 1.23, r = 1.16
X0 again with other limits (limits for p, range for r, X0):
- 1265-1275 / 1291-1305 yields 1.07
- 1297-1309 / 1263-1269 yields 0.93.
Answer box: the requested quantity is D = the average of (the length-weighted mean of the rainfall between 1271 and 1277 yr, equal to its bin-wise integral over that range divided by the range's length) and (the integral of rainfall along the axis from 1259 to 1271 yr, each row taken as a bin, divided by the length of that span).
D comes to 1.60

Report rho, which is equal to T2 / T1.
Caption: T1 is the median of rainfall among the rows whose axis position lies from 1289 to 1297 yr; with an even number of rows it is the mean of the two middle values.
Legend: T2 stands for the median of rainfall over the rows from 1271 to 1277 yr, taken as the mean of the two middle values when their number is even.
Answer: 1.08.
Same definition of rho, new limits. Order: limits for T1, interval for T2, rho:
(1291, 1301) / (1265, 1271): 1.11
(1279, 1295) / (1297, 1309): 0.90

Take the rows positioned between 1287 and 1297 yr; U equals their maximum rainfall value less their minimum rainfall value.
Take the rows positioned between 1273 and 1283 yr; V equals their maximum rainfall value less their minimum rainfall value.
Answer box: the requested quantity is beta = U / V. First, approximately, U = 0.073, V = 0.168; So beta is 0.43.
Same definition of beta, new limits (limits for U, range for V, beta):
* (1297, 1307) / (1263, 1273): 1.76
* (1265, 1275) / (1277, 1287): 0.56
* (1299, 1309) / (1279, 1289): 0.60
